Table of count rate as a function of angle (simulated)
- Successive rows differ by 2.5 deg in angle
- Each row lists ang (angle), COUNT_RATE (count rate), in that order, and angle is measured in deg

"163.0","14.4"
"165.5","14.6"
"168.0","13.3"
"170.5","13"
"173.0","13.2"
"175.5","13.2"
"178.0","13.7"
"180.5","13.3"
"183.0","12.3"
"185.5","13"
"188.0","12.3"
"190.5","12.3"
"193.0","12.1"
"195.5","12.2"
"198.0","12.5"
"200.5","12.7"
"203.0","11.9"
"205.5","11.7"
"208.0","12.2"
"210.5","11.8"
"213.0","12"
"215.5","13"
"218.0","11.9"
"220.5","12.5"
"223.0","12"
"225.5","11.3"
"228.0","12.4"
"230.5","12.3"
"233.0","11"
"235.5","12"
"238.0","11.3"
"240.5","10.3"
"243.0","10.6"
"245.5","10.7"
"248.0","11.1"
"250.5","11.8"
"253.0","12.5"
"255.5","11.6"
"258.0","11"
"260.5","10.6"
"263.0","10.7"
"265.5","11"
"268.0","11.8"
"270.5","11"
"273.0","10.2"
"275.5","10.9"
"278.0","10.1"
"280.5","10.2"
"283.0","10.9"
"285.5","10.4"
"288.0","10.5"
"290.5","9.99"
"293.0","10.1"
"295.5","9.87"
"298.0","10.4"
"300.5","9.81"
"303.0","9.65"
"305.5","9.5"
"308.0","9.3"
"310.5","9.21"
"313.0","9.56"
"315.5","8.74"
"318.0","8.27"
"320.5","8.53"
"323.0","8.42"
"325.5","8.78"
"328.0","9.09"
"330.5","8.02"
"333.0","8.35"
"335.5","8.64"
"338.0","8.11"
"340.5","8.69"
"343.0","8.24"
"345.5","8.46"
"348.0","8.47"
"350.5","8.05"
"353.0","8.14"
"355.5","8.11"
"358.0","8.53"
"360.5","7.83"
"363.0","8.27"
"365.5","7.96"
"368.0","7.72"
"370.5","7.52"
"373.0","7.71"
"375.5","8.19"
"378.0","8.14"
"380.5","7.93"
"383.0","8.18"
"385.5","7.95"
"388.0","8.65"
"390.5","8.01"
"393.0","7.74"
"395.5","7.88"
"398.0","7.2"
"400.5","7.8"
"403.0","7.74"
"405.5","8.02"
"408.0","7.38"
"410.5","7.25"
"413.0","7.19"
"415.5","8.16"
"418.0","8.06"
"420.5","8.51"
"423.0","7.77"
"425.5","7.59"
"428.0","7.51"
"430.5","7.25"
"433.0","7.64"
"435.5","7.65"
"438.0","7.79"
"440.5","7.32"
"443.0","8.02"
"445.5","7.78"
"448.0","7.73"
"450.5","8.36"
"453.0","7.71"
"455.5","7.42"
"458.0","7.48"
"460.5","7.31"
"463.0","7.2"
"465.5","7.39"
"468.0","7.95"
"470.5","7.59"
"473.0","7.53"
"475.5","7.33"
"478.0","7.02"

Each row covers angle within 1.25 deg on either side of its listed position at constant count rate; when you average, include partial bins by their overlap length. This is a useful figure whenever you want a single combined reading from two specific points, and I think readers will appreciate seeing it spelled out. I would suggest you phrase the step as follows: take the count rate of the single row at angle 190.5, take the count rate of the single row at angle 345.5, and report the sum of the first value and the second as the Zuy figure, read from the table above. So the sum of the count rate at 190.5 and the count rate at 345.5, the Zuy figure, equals 21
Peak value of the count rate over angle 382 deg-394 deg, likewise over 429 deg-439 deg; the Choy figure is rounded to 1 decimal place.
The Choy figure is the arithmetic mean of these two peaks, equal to 8.2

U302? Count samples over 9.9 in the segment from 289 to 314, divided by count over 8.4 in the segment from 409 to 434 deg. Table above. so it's 3.0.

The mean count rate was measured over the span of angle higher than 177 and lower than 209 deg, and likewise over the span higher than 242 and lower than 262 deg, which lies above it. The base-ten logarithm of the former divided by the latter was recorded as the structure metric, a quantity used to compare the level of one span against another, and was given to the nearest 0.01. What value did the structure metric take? 0.05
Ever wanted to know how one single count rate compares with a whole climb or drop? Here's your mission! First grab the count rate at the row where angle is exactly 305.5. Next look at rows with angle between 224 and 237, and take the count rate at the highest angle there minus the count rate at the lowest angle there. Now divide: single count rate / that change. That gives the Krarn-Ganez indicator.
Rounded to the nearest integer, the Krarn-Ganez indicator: 14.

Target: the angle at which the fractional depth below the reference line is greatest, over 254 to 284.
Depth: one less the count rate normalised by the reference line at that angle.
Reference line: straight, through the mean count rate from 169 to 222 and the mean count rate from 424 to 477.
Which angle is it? 278.0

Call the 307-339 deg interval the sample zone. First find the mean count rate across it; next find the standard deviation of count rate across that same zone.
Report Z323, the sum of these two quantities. 9.2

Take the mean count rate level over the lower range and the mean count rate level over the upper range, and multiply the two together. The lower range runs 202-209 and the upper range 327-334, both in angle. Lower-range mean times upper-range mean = 101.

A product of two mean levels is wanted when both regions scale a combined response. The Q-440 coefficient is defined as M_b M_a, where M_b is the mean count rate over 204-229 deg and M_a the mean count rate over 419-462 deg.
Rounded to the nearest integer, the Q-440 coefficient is 93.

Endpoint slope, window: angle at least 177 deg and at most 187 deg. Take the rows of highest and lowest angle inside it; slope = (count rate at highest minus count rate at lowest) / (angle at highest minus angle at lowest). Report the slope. -0.09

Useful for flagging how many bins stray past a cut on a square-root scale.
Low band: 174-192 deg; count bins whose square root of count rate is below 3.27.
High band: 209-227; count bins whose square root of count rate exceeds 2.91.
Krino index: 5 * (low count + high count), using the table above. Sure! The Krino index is 35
